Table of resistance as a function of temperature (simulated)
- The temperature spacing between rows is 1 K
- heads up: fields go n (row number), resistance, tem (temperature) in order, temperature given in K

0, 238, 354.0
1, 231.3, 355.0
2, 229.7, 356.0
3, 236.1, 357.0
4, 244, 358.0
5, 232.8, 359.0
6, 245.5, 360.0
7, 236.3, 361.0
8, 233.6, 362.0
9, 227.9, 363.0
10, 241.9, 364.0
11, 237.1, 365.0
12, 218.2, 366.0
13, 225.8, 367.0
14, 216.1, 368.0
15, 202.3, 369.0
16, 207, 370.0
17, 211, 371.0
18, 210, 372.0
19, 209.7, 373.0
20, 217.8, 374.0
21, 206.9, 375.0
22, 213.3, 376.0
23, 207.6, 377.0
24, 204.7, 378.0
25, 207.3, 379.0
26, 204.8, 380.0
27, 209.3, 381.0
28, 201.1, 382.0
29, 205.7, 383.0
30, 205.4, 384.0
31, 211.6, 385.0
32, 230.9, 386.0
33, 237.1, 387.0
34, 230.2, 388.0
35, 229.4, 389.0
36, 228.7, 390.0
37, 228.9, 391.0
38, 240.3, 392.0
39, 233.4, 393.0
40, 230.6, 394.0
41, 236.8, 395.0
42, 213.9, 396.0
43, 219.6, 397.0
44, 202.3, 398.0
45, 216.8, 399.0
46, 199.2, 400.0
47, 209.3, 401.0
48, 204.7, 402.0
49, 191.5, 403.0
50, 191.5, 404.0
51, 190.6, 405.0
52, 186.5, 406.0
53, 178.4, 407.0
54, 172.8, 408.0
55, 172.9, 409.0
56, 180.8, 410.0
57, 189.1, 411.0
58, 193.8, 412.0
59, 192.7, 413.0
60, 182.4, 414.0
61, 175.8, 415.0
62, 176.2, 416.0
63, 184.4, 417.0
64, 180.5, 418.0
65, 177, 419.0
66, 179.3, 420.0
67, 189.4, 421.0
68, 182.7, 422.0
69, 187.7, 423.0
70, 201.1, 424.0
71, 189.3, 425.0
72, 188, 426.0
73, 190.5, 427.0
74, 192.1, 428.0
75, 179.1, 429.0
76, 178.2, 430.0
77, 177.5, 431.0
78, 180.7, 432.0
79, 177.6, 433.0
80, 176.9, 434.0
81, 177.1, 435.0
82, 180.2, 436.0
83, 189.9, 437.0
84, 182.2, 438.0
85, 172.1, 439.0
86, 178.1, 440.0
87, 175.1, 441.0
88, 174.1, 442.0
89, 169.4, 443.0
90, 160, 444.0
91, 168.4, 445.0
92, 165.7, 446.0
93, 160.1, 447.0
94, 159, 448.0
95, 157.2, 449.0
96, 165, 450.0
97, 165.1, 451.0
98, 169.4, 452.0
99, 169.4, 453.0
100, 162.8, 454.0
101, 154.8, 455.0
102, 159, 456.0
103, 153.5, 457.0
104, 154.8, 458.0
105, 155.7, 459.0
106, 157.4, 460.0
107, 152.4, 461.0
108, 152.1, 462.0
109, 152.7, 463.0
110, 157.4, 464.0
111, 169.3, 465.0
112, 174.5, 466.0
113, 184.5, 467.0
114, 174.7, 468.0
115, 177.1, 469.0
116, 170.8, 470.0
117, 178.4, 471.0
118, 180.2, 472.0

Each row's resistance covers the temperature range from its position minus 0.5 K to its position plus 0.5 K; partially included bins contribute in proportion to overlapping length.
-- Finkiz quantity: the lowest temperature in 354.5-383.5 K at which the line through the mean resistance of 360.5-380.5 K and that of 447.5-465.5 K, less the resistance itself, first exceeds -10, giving 355.0 K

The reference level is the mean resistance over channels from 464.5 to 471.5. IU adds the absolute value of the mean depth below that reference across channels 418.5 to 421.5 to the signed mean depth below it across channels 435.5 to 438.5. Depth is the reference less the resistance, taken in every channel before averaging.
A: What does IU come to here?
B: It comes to -2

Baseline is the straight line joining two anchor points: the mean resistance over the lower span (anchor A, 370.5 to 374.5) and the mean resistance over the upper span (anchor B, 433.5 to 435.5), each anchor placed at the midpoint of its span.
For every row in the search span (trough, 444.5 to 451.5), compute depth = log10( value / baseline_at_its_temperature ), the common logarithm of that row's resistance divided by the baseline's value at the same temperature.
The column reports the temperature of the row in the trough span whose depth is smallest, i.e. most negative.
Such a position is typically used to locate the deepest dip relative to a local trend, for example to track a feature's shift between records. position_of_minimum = 449.0 K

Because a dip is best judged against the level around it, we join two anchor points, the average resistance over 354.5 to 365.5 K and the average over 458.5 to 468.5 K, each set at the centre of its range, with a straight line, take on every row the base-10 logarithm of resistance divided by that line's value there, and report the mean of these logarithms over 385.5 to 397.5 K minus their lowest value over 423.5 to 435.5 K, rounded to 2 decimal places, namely 0.05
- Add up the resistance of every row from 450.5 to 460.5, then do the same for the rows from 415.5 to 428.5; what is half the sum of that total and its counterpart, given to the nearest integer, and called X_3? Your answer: 2010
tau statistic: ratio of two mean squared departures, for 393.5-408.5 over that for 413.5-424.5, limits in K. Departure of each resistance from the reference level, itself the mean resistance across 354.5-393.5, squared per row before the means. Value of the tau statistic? 0.4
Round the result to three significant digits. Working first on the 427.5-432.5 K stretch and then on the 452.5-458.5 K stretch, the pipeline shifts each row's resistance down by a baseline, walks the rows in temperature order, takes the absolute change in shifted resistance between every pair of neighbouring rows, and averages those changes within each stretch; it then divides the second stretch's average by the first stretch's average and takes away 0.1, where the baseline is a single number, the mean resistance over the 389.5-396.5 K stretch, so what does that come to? 1.05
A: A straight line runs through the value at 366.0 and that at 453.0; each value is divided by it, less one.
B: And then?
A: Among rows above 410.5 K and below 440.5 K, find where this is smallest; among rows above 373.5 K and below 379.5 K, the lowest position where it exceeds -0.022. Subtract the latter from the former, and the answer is 41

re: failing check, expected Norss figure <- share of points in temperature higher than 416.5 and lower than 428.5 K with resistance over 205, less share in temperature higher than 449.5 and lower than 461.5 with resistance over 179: 0.0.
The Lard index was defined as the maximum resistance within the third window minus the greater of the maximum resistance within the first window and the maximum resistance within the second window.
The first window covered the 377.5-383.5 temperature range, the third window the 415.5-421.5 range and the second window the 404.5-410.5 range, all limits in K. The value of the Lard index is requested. -20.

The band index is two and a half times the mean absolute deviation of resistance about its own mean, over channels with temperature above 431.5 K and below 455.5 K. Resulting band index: 19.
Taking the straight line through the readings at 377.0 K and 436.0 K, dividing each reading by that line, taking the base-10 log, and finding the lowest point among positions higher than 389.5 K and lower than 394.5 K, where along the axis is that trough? 390.0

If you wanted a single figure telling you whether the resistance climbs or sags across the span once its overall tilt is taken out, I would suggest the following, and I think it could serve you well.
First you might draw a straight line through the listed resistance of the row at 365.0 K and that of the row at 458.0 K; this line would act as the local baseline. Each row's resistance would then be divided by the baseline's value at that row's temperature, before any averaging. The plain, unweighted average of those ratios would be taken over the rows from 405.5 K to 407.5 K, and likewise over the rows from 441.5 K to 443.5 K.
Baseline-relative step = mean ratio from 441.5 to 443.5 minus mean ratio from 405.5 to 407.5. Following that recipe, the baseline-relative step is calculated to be 0.11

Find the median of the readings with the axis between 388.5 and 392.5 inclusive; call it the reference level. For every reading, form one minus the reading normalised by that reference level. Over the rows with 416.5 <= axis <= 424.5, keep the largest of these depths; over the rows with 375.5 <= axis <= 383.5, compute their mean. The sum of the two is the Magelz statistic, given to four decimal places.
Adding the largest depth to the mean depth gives 0.3254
